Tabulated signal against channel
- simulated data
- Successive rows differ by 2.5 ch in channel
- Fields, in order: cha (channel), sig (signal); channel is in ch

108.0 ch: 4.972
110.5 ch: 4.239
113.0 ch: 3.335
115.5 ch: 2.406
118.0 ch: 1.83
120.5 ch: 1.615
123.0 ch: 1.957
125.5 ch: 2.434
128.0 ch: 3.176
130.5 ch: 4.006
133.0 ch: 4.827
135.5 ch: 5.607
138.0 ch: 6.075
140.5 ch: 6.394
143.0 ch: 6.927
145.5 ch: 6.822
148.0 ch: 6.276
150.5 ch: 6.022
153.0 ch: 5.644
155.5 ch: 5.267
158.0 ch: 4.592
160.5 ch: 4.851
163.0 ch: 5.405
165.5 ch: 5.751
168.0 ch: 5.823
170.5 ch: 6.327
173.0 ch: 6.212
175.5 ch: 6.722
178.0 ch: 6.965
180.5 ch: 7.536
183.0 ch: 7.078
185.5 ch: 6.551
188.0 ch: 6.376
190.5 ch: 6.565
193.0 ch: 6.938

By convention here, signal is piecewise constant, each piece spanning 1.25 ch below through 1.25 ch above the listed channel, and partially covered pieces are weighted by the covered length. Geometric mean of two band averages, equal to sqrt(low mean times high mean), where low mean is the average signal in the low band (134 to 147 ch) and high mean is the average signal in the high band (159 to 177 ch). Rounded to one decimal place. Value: 6.1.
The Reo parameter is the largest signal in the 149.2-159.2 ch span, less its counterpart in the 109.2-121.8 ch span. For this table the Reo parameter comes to 1.8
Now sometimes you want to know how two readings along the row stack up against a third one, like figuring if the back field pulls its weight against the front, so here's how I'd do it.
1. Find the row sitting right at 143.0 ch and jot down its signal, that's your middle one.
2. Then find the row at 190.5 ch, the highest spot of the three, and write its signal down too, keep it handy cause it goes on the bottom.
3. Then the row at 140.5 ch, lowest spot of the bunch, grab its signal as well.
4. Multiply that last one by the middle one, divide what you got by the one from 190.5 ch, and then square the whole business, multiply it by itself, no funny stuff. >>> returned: 46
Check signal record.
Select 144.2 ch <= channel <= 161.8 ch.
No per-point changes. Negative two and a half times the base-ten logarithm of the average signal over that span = -1.88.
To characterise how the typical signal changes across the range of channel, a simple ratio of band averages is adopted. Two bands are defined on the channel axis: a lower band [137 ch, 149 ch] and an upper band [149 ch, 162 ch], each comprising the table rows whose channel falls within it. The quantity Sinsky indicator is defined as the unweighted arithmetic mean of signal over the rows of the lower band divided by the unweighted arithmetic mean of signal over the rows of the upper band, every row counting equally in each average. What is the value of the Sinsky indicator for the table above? 1.2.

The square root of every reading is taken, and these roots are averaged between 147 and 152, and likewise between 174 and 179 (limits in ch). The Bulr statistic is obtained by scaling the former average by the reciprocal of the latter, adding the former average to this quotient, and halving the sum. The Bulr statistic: 1.71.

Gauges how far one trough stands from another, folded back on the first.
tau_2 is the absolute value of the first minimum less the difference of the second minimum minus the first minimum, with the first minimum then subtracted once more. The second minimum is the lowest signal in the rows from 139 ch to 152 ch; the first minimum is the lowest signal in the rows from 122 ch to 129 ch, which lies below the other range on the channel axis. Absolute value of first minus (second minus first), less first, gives 0.2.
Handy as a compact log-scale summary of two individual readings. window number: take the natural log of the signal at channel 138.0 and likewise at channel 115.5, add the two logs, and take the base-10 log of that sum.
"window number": 0.43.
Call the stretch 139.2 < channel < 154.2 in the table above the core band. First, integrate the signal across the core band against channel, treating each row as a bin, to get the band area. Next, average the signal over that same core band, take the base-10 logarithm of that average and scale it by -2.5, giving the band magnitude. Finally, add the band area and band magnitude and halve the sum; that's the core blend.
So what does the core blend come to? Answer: 47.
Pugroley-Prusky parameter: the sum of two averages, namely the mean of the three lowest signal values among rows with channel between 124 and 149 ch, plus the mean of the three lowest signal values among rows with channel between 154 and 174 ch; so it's 8.1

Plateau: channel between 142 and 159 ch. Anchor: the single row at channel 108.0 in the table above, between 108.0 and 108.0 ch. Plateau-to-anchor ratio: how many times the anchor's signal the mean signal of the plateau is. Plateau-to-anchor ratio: 1.19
